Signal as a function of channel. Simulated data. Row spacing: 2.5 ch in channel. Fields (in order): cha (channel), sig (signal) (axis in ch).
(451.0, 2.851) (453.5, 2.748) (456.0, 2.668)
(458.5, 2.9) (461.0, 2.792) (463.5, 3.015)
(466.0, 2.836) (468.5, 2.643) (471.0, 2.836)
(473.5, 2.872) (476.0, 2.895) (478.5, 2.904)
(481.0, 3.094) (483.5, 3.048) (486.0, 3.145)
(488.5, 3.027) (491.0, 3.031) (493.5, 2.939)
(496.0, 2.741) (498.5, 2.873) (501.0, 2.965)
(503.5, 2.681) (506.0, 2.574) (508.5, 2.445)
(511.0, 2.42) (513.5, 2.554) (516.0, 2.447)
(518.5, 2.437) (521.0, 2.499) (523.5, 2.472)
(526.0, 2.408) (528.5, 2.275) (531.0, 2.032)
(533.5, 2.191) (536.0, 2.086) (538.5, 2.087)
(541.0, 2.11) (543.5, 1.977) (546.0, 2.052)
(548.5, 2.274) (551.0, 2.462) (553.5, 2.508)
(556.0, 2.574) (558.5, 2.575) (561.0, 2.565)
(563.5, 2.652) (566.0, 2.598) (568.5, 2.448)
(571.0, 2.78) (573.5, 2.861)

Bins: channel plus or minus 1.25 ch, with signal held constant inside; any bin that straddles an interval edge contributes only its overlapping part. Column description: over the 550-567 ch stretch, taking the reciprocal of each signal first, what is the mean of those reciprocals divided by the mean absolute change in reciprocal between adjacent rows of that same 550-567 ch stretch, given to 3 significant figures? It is 58.6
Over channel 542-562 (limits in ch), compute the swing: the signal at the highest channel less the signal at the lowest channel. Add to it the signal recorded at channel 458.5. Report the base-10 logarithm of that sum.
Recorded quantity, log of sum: 0.54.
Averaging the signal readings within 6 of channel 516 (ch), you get 2.5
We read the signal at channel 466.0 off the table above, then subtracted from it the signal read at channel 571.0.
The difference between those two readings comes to 0.1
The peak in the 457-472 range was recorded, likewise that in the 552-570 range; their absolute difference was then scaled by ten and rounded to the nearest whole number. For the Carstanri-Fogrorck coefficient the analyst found 4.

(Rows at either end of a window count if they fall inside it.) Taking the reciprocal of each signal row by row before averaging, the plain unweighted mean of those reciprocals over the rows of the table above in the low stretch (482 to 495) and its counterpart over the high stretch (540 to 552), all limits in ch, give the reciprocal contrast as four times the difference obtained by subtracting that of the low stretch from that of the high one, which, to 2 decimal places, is 0.53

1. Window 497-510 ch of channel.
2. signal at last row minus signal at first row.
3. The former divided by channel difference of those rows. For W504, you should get -0.043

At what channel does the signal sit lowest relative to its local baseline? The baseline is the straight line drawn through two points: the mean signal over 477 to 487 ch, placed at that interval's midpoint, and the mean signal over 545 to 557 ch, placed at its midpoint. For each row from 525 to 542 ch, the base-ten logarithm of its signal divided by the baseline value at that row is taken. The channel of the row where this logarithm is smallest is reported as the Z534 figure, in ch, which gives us 531.0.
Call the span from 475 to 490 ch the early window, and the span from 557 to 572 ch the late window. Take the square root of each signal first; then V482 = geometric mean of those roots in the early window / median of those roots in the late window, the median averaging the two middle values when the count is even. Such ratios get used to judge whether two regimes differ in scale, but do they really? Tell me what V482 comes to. 1.08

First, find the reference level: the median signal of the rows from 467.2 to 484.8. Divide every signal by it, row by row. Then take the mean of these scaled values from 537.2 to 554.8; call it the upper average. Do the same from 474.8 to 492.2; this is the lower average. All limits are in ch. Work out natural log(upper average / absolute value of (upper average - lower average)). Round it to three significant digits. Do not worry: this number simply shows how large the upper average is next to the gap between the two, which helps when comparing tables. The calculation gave 1.00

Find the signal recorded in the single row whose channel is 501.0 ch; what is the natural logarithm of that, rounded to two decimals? 1.09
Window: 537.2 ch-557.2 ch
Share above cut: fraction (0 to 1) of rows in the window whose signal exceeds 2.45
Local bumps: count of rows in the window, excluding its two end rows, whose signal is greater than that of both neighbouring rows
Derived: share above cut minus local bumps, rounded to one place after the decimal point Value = -0.6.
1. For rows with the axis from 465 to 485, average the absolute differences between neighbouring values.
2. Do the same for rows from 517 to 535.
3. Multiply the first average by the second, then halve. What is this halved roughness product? 0.0057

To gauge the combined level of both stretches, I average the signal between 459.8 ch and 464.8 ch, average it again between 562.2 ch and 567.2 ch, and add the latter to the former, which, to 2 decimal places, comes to 5.53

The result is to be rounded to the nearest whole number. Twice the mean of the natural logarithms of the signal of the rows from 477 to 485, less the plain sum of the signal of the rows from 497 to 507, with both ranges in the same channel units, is -9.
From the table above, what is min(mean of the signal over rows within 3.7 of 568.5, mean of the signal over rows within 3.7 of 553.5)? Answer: 2.51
